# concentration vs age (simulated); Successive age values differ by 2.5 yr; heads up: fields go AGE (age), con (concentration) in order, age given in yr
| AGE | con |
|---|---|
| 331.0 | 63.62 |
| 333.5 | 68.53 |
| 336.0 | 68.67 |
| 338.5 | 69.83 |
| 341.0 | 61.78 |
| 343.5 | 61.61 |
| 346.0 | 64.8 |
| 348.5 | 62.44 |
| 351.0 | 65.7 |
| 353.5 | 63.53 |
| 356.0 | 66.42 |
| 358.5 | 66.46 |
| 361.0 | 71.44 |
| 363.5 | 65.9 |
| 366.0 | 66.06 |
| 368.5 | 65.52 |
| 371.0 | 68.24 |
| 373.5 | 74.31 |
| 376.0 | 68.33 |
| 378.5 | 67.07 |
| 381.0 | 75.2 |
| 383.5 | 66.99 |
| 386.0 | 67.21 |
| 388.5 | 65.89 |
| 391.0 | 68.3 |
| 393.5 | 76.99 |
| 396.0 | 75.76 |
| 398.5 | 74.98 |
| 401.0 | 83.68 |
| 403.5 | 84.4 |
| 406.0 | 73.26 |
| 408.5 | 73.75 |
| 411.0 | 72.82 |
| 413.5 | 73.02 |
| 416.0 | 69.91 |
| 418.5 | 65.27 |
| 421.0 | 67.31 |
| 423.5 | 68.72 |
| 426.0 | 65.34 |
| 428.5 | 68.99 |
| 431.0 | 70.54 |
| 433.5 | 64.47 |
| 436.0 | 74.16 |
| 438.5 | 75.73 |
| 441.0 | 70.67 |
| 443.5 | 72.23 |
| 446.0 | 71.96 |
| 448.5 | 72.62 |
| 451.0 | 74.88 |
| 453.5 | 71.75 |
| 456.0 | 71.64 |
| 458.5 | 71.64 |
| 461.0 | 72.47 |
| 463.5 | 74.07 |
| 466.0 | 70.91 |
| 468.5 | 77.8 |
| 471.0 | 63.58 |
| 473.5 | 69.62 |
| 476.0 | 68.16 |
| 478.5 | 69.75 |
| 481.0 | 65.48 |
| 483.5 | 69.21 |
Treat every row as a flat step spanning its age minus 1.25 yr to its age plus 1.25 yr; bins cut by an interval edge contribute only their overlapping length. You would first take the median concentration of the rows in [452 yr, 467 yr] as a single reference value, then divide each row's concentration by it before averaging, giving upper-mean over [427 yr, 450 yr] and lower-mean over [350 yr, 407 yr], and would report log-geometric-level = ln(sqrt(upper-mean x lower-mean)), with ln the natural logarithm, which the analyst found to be -0.011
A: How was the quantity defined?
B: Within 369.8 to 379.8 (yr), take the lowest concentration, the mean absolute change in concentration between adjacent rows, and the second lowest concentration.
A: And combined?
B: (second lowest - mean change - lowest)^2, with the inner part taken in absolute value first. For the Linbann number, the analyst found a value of 11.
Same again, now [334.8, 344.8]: 9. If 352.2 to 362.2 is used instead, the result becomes 0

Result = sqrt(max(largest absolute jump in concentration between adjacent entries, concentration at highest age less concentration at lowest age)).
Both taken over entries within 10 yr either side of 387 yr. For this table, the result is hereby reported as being 2.9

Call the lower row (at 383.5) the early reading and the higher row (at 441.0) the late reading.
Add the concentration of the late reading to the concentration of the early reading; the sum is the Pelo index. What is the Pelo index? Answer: 138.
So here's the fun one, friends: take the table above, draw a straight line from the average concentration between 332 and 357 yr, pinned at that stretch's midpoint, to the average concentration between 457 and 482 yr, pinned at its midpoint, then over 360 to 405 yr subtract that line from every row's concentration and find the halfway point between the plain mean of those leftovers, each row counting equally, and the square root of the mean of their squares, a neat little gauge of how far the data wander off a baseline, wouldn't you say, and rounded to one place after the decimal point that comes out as 5.9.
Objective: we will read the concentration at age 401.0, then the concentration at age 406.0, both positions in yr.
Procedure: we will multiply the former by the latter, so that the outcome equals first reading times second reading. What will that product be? 6130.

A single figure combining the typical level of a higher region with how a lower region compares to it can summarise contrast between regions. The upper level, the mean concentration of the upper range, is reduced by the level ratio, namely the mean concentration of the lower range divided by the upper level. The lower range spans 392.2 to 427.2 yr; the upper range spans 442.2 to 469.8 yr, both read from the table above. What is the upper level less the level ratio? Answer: 71.9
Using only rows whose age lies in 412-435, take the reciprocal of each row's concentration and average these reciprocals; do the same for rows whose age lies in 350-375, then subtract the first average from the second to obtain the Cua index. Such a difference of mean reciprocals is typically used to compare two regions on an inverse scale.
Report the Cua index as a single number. 0.0002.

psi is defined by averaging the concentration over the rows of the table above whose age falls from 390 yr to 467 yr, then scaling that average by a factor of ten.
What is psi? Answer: 723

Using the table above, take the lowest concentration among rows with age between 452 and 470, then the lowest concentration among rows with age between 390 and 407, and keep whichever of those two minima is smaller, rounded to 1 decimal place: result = 68.3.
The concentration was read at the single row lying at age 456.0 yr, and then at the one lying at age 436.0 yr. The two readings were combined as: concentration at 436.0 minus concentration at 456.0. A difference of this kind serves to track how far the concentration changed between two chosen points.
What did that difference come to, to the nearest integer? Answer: 3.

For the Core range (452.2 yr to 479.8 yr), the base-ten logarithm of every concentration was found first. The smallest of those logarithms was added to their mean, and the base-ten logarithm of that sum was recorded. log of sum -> 0.563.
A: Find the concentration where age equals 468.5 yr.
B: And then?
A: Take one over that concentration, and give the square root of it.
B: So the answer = 0.113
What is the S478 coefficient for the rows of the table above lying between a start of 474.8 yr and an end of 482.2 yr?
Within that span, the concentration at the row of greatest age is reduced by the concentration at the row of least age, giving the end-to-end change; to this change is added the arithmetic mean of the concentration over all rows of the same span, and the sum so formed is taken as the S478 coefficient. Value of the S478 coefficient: 65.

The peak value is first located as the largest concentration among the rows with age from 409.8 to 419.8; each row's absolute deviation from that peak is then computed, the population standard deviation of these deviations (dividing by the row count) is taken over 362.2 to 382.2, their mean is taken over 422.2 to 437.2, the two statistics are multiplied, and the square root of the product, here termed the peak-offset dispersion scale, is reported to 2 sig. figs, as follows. 3.2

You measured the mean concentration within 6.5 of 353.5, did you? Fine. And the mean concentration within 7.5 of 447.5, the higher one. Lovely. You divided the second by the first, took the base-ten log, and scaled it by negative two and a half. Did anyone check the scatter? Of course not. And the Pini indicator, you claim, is -0.12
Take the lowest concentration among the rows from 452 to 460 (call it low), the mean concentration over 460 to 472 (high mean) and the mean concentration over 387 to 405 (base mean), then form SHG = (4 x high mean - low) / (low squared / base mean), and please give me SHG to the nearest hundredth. 3.18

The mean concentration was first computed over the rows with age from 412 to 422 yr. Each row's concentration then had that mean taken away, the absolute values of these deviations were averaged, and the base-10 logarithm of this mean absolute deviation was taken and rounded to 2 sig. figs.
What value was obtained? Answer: 0.41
